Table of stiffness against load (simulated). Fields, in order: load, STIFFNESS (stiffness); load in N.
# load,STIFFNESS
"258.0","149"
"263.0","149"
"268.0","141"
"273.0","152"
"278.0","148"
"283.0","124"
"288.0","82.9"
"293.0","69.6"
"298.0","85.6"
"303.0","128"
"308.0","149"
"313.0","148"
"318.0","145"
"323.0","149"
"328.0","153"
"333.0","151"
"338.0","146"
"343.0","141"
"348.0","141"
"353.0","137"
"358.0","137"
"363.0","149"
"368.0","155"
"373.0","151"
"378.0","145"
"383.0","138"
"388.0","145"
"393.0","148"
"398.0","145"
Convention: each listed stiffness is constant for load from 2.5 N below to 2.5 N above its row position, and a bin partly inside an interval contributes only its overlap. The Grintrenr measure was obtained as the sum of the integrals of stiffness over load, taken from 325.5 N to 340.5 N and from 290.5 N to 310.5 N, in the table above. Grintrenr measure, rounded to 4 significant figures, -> 4411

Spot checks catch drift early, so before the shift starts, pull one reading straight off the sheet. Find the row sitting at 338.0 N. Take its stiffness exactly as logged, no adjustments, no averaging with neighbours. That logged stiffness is 146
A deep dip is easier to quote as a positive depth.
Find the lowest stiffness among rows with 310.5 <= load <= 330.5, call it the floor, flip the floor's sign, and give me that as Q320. -145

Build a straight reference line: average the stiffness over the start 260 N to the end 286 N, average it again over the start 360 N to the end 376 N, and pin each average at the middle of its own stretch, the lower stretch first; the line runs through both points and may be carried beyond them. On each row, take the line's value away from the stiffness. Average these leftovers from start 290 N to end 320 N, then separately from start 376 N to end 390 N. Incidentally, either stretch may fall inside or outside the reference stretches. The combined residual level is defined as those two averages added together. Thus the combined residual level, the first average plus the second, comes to -35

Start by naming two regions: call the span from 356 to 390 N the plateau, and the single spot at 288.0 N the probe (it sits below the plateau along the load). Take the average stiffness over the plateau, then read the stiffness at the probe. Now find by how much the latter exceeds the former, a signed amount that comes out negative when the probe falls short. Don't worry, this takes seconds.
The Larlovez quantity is -63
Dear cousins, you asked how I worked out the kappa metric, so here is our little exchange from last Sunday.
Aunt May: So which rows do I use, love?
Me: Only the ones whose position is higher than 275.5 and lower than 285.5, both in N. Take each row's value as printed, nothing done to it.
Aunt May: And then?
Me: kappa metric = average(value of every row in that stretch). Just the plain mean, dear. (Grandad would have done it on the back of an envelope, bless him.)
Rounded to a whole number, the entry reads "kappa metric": 136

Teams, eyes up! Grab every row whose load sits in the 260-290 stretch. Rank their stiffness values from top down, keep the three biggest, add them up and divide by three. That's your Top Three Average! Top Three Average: 150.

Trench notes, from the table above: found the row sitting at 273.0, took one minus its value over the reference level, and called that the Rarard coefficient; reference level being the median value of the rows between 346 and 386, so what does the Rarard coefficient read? -0.063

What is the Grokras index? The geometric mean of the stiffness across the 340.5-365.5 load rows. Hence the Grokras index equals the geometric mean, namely 141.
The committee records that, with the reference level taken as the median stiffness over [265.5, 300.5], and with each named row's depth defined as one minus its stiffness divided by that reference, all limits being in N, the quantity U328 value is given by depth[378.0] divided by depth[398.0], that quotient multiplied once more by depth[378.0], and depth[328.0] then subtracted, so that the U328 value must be 0.06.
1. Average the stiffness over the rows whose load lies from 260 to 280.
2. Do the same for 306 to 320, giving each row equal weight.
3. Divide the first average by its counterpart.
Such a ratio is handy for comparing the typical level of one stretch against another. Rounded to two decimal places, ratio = 1.00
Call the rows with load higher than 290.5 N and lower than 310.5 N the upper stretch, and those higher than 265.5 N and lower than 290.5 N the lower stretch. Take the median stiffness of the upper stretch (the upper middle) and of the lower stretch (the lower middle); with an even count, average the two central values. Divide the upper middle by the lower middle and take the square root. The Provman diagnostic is 0.87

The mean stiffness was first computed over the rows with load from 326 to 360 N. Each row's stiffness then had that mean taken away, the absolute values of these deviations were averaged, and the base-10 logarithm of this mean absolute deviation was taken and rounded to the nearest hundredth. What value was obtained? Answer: 0.73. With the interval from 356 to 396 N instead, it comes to 0.68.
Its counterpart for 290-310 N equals 1.48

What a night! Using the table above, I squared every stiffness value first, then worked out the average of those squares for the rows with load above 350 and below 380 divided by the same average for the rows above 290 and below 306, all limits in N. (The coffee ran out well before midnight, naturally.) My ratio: 2.2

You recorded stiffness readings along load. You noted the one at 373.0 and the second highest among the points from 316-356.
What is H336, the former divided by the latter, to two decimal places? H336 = 1.00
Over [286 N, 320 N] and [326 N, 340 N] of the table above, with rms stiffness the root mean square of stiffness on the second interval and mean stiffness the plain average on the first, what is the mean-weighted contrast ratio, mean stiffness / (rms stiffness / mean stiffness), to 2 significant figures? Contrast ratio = 89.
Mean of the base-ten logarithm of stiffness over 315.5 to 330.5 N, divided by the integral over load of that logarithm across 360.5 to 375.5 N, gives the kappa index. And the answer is 0.066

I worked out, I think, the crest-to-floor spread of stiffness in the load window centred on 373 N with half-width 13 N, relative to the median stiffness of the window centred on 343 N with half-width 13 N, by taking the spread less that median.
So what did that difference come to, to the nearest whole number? -124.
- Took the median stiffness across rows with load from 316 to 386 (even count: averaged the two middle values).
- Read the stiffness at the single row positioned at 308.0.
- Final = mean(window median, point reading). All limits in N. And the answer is 147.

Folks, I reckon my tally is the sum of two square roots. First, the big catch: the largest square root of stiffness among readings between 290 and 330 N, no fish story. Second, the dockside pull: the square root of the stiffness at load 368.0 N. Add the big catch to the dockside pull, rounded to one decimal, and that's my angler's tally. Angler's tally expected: 24.8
